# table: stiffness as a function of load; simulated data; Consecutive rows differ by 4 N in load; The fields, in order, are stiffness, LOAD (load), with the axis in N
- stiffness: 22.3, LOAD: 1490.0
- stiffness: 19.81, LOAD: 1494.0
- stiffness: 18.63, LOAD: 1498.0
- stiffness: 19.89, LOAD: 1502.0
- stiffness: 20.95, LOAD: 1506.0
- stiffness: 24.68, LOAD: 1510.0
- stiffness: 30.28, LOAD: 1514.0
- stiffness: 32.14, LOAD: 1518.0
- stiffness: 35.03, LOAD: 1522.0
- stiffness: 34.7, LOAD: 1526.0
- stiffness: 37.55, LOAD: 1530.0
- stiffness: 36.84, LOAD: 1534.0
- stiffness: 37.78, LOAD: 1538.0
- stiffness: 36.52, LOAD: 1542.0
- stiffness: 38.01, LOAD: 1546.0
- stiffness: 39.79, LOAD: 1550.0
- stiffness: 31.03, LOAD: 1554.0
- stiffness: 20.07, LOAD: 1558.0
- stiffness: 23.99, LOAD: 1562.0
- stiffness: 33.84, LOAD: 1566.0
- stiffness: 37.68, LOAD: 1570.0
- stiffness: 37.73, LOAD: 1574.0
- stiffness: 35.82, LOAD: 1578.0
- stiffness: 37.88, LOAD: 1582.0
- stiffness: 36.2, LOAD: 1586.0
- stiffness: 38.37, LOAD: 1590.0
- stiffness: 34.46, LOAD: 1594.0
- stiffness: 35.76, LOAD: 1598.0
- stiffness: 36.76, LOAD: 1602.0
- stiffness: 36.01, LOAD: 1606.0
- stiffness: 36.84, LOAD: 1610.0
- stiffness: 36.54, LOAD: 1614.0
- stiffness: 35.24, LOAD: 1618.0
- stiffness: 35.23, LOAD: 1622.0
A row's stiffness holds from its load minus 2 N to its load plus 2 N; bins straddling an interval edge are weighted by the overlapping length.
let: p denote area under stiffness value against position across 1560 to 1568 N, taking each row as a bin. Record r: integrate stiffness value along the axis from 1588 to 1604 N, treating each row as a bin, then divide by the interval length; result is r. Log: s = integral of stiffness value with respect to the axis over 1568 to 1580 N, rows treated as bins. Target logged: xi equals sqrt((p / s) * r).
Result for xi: 4.3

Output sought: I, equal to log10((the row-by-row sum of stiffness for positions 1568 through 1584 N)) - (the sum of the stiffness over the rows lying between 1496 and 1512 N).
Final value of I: -82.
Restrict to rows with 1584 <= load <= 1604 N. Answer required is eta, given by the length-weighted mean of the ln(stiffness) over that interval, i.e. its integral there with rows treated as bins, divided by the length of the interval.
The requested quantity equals 3.59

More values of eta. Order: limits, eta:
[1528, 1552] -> 3.63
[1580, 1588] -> 3.61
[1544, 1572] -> 3.44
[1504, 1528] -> 3.37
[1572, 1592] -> 3.62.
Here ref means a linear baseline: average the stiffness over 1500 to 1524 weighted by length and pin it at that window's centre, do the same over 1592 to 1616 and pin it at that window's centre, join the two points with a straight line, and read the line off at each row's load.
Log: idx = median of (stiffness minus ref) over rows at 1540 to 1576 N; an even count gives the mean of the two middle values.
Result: 4.6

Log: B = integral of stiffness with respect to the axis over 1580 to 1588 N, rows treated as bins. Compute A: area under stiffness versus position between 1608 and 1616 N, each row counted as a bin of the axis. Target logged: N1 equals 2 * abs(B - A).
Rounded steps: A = 294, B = 296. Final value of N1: 6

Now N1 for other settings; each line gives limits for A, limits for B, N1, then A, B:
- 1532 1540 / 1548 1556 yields 30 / 298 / 283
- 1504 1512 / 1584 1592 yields 232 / 183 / 298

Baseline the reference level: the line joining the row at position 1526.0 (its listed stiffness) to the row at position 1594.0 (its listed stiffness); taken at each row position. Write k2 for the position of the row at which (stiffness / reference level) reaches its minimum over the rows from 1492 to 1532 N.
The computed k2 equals 1498.0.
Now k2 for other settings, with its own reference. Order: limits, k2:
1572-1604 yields 1594.0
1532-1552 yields 1542.0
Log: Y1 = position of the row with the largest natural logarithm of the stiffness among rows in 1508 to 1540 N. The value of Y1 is 1538.0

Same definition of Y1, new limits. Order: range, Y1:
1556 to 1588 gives 1582.0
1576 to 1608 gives 1590.0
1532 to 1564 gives 1550.0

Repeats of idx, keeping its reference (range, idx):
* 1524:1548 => 7.6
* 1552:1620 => 0.3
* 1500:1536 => 4.4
